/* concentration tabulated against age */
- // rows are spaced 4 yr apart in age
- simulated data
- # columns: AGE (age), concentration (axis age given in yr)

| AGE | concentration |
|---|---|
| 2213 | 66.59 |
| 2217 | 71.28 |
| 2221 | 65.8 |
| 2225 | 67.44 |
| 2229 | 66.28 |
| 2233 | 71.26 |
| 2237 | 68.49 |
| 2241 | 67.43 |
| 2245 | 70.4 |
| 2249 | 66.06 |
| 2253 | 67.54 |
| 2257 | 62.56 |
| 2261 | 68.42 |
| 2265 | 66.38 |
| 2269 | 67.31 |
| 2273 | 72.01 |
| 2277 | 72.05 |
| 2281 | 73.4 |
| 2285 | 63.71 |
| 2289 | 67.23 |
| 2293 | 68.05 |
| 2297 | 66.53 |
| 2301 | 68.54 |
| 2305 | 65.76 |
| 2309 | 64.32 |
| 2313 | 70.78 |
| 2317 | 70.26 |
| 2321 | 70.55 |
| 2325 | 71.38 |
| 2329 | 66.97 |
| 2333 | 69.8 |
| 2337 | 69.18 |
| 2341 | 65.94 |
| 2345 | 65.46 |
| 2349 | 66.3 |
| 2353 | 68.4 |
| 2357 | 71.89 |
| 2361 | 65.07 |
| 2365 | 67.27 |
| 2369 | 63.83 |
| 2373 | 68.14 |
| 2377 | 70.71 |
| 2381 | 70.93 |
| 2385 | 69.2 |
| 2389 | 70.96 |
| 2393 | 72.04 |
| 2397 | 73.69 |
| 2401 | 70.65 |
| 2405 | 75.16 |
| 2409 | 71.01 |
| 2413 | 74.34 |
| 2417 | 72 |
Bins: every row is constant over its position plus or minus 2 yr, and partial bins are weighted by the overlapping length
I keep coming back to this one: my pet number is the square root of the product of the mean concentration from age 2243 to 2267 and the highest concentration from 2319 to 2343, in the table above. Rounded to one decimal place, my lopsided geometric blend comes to 69.1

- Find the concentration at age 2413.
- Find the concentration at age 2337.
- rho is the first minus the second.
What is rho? 5.2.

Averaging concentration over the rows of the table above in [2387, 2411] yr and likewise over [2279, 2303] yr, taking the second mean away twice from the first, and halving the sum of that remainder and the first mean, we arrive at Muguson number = 4.3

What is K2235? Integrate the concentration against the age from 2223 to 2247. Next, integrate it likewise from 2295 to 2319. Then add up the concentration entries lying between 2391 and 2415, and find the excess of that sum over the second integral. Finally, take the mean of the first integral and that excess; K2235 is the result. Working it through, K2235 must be 229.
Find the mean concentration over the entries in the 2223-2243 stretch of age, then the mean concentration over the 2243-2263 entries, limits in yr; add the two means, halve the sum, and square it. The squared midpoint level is 4568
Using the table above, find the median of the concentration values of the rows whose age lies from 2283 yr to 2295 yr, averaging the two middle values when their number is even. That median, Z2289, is 67.2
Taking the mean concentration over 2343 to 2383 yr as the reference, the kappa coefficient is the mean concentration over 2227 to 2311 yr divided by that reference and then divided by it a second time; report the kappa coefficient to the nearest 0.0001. 0.0147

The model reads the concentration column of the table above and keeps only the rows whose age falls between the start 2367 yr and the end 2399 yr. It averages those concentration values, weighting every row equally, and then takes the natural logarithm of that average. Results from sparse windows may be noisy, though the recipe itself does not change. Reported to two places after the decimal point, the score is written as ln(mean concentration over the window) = 4.25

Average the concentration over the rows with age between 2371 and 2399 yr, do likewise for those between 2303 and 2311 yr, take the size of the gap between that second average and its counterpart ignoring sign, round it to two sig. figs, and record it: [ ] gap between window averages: 5.8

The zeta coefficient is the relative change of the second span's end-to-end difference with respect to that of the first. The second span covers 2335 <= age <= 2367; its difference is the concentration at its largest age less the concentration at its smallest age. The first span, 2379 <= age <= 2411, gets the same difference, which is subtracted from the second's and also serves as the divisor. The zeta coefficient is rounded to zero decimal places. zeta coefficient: -25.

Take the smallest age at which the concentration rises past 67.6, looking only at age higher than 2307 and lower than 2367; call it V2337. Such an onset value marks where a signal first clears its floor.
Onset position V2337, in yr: 2313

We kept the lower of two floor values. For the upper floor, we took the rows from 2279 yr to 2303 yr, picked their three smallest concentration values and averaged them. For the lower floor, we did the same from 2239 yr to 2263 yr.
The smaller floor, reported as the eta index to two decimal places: 65.35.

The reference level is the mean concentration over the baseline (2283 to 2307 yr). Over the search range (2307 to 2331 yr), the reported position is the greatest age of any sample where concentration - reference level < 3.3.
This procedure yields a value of 2329 yr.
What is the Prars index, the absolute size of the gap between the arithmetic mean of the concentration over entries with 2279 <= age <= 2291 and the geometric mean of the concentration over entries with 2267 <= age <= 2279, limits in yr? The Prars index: 2.3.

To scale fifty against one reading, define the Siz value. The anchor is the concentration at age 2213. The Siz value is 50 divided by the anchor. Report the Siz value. 0.75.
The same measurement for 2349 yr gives 0.75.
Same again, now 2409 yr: 0.70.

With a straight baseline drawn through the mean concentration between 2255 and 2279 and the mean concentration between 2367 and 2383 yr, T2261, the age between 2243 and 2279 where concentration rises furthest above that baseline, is 2277 yr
